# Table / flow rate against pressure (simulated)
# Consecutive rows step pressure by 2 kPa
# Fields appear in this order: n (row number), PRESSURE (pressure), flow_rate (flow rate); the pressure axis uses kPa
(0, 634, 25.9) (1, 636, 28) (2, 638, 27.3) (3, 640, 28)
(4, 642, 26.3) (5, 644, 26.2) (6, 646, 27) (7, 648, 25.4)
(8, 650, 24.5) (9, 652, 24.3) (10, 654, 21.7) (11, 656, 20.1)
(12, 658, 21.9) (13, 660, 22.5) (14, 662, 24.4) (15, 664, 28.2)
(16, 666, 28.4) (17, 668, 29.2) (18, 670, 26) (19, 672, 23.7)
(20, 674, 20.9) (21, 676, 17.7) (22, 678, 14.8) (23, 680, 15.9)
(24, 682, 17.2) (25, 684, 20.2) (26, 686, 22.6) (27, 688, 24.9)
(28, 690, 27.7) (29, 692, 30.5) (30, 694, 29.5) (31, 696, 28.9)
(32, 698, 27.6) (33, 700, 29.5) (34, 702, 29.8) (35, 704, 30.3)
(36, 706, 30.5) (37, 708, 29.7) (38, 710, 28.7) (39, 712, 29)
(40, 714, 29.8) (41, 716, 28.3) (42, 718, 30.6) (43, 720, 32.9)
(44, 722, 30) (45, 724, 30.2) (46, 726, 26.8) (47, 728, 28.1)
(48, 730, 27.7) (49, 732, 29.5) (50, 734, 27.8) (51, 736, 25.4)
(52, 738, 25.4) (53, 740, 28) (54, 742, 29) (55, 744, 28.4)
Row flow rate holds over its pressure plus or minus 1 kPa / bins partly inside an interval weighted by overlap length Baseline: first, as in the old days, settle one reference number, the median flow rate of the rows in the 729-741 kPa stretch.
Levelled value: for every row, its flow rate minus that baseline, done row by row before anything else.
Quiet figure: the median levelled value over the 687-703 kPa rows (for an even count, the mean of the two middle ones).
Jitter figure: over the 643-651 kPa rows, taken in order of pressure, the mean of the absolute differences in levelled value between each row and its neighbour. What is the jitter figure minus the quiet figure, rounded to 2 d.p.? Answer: -0.35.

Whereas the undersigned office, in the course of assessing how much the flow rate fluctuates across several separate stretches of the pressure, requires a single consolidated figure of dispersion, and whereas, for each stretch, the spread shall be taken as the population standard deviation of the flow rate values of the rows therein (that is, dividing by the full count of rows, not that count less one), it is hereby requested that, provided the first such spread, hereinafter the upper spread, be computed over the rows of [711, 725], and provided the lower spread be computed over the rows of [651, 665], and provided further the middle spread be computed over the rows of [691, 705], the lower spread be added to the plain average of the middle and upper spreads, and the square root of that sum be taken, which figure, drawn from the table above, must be 1.89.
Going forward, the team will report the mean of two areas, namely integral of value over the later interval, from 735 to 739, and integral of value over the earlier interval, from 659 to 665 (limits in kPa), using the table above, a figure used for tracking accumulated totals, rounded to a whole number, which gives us 126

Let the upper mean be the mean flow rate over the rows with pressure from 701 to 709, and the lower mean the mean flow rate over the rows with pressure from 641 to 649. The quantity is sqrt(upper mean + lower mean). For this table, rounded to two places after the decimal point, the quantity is 7.50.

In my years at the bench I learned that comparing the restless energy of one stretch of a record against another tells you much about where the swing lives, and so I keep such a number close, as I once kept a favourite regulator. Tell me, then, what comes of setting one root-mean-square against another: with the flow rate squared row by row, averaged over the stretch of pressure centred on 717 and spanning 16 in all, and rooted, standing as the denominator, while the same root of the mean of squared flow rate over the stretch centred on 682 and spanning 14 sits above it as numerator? 0.65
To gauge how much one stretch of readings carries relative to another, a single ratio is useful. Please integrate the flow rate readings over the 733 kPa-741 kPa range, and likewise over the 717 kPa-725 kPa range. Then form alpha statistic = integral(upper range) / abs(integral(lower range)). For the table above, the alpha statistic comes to 0.86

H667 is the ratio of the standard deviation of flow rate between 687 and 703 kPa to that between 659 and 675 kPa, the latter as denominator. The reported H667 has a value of 0.6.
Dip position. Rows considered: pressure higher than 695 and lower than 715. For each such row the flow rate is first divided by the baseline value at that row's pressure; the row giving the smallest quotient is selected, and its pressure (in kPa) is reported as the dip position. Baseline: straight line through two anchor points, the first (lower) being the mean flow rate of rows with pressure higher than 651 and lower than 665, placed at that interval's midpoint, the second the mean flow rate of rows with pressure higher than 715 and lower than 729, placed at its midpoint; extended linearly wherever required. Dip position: 710 kPa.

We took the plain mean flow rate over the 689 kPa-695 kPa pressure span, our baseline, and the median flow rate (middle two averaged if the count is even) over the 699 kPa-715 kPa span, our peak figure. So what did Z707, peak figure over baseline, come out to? 1.02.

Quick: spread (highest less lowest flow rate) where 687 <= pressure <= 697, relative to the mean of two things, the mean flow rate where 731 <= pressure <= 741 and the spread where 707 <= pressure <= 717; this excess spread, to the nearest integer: -9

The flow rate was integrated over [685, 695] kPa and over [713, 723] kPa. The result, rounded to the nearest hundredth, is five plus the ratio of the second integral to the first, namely 6.12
